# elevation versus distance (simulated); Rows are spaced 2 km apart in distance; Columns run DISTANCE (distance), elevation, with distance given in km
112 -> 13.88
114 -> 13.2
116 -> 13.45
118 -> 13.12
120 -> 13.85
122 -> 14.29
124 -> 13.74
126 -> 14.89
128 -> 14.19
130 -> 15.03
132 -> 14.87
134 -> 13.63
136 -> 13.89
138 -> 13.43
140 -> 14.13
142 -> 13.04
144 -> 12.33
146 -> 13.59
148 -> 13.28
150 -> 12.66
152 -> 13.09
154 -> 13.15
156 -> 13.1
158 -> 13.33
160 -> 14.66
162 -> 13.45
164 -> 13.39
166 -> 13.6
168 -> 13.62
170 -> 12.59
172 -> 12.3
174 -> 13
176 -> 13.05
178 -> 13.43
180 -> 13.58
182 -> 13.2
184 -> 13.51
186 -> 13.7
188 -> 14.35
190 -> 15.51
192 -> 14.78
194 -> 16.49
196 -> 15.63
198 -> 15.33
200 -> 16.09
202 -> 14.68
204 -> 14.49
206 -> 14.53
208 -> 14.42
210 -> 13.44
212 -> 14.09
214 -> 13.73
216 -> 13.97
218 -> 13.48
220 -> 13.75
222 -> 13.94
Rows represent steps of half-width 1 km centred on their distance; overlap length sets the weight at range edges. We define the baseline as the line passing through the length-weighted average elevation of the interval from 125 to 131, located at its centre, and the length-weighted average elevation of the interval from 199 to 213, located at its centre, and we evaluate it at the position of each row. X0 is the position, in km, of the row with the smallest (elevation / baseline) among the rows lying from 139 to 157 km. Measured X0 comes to 144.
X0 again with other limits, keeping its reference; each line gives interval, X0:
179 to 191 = 182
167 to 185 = 172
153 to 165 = 156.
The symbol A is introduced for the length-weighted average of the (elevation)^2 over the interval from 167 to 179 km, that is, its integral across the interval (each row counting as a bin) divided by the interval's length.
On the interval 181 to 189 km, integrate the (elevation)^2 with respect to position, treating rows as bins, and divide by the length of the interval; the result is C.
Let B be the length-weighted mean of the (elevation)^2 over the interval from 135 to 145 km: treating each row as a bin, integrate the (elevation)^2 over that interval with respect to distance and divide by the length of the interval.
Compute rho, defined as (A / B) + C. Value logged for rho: 189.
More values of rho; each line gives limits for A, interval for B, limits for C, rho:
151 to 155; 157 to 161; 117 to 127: 197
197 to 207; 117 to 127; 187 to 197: 237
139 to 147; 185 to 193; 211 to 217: 195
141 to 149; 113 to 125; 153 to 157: 173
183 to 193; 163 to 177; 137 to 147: 179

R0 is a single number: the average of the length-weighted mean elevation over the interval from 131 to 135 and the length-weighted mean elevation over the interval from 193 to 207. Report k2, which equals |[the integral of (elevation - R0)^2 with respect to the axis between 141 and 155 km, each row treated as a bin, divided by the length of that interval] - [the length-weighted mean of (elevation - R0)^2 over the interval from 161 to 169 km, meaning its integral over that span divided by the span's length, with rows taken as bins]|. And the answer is 1.6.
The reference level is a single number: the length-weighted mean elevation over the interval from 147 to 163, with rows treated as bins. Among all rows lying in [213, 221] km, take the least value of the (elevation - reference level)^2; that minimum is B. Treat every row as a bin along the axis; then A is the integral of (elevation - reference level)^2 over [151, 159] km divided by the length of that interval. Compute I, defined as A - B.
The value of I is 0.02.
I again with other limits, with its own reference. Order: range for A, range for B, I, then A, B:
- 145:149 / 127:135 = -0.05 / 0.03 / 0.08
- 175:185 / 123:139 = 0.03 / 0.04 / 0.01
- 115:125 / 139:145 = 0.19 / 0.28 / 0.09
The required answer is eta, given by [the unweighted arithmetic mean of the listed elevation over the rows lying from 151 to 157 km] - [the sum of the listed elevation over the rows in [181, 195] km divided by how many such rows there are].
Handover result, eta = -1.4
